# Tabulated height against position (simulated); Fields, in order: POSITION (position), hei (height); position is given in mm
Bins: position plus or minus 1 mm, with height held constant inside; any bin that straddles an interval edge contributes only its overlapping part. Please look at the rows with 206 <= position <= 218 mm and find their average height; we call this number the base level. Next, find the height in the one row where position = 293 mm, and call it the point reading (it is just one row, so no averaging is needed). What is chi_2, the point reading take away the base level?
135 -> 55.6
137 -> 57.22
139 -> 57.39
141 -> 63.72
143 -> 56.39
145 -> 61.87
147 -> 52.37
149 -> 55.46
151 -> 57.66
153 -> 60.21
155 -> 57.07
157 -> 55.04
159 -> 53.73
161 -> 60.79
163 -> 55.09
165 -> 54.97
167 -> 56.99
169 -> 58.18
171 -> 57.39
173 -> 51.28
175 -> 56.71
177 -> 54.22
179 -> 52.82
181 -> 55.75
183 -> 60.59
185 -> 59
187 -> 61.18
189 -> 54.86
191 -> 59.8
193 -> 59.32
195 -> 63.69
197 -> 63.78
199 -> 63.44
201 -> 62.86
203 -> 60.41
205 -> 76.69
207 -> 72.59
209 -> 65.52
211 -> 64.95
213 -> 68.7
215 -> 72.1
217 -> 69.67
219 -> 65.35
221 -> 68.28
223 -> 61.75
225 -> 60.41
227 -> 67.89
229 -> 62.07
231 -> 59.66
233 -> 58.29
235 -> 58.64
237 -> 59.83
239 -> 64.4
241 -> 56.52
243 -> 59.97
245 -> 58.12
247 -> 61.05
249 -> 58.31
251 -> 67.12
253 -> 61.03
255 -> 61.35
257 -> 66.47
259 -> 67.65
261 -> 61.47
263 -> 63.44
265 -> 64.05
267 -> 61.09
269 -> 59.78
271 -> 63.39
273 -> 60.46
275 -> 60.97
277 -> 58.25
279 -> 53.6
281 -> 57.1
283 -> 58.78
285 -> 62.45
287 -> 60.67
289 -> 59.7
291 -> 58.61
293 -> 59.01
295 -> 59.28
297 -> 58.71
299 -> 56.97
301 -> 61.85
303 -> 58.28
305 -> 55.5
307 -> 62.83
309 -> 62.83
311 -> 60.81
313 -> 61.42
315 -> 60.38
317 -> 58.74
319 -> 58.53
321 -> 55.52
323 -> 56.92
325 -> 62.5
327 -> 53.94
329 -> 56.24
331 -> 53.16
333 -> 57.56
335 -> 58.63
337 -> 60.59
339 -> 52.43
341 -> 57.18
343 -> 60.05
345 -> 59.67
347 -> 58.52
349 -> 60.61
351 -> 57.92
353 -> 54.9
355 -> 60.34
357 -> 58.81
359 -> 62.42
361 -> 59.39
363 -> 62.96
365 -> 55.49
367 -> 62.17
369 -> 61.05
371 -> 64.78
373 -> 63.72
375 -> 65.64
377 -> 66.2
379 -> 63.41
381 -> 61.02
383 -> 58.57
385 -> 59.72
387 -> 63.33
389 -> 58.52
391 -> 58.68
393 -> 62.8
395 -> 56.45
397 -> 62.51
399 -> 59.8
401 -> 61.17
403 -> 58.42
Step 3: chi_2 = -10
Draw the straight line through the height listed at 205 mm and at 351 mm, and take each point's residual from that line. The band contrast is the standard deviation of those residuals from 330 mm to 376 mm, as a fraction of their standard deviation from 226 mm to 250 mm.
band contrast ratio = 1.7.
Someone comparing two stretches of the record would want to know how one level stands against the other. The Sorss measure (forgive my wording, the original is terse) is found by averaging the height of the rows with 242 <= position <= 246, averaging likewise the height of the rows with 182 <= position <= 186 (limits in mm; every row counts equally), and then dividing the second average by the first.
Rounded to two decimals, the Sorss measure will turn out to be 1.01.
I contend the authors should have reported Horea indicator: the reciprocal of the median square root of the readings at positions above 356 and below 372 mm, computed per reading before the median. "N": 0.127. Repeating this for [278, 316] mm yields 0.130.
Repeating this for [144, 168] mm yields 0.133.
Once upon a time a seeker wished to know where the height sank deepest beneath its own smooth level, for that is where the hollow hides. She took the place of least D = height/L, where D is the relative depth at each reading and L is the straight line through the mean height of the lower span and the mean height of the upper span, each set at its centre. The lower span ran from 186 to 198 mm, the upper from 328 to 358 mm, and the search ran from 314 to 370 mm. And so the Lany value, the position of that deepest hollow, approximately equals 339 mm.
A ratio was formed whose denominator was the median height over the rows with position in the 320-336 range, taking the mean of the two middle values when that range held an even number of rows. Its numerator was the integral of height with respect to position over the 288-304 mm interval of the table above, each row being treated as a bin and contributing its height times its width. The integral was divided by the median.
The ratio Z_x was 16.7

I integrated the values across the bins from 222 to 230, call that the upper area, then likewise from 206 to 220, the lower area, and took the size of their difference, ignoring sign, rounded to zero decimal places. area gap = 454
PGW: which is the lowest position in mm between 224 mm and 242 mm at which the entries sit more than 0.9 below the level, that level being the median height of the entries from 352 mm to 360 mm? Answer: 233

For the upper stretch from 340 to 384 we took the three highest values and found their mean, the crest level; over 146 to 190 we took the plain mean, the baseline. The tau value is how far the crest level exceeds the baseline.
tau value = 9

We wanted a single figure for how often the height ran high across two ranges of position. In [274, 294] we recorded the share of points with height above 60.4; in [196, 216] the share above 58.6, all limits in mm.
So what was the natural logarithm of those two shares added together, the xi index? 0.3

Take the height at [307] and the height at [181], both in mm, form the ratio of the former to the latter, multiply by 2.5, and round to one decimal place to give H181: 2.8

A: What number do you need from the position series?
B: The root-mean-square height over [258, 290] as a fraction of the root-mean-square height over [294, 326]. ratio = 1.02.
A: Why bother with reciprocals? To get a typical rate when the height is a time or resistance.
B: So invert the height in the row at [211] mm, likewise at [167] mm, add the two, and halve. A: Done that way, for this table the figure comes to 0.0165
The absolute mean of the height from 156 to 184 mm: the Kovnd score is 56.0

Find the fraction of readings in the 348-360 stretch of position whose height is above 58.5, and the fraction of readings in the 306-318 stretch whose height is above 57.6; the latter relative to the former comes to 1.5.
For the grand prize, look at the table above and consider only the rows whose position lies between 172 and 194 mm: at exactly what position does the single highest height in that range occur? 187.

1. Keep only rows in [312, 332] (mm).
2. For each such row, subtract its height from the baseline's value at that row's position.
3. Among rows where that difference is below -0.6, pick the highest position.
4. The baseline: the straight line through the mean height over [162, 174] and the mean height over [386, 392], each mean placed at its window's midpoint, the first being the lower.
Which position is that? 325 mm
